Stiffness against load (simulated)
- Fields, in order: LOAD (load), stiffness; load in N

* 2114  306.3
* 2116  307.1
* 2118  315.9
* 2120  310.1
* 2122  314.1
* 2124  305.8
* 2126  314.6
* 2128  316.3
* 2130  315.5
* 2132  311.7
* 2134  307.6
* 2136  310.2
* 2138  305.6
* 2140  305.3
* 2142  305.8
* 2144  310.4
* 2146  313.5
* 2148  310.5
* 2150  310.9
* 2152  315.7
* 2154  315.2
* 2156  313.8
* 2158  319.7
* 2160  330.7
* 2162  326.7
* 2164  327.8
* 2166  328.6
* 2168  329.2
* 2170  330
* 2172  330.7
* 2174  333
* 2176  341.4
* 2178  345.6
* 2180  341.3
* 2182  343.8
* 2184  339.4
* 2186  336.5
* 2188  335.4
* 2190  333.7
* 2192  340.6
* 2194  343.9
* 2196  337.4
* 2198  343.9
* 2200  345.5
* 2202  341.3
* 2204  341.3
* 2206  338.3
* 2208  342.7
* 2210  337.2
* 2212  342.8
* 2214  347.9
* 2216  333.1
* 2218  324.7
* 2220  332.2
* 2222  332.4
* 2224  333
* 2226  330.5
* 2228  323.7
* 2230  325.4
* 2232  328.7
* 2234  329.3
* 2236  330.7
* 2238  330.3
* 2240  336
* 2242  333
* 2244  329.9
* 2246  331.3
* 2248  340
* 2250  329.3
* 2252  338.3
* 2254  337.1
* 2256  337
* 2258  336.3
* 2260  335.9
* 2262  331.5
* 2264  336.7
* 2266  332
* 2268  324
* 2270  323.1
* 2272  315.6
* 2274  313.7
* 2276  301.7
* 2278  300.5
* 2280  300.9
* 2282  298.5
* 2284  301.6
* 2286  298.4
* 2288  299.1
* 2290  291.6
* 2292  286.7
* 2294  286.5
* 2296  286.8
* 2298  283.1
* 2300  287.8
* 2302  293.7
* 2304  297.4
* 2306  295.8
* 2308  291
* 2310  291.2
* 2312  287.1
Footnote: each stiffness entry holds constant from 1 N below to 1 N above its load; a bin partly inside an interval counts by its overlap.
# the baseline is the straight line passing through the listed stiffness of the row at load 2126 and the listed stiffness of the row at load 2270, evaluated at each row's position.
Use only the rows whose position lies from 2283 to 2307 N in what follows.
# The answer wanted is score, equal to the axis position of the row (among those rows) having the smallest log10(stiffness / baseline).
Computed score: 2298 N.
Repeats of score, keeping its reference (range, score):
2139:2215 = 2140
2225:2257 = 2228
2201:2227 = 2218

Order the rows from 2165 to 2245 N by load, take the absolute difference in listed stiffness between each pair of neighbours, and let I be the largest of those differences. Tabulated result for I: 14.8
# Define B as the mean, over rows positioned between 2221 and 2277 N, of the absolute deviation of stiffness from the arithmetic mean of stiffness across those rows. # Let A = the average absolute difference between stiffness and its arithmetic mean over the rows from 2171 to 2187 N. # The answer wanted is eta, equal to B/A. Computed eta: 1.38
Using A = 4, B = 5.8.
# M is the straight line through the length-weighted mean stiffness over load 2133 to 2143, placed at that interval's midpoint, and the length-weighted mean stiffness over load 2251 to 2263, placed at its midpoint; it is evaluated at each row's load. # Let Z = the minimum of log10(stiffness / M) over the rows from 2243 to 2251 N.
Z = -0.007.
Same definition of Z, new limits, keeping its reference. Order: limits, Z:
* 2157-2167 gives 0.011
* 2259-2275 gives -0.035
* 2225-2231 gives -0.007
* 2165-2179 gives 0.020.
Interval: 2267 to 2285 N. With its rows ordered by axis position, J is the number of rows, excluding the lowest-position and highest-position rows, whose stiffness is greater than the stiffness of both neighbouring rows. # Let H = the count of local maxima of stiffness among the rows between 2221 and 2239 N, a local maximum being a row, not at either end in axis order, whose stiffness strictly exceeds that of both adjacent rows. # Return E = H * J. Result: 2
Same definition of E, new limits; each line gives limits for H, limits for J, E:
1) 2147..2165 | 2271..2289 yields 4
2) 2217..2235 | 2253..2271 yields 1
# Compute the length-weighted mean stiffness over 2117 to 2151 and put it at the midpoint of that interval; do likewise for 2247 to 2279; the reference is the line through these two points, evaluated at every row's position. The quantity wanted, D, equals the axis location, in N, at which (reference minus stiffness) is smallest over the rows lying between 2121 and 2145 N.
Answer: 2128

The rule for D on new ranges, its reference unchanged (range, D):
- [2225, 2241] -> 2240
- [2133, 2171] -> 2160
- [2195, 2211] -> 2200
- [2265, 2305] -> 2266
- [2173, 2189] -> 2178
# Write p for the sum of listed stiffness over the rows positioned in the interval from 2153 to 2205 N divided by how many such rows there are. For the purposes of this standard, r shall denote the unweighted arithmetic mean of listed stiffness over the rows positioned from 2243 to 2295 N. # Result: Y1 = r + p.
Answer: 652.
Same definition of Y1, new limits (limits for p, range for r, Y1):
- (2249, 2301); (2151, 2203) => 646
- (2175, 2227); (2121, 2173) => 655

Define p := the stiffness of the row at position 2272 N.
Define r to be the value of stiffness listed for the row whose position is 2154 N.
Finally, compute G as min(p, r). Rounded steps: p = 315.6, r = 315.2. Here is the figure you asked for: 315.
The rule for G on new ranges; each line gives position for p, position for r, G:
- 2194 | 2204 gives 341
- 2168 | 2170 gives 329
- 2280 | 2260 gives 301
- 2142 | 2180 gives 306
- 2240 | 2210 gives 336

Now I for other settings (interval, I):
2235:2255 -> 10.7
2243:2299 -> 12.0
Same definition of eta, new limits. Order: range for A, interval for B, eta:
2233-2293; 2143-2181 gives 0.64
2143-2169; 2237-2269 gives 0.49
